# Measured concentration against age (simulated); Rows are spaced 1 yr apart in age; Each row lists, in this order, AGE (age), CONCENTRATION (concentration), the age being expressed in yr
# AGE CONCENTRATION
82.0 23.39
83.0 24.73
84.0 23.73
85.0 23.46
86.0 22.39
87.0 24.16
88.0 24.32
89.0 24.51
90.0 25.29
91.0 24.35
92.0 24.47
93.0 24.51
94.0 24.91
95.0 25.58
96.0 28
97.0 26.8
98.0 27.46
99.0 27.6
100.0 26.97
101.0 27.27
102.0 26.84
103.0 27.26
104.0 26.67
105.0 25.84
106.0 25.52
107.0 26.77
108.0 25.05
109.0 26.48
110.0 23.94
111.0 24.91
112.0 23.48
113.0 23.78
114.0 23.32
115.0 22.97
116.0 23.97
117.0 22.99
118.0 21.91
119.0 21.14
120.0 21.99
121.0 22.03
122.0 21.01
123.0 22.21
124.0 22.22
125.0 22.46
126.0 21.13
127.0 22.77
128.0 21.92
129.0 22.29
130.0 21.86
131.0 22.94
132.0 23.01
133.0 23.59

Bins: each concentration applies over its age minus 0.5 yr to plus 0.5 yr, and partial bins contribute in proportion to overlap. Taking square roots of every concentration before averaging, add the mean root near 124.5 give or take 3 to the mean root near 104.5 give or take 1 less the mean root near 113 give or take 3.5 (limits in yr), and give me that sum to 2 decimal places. 4.94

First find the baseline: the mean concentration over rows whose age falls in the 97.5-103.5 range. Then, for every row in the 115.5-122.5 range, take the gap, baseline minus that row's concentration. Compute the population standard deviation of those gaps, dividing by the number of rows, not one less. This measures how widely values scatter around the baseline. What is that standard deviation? 1.0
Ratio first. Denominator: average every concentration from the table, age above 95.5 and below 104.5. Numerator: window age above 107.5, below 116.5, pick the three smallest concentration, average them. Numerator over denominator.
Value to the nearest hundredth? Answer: 0.85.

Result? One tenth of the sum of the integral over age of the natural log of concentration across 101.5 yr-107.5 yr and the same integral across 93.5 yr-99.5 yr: 3.94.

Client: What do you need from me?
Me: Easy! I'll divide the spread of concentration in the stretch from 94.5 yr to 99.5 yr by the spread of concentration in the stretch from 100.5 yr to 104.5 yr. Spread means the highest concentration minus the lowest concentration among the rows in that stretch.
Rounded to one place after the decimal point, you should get 4.0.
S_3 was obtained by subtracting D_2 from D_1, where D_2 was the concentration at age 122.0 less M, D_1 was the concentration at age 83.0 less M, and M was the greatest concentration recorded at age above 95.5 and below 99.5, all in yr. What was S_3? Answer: 4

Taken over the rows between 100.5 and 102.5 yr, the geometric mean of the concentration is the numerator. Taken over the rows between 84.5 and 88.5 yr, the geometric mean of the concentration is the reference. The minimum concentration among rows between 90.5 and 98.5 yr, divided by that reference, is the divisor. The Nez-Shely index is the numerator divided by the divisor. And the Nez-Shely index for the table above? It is 26.2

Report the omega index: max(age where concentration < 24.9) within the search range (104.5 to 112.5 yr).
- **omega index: 112.0 yr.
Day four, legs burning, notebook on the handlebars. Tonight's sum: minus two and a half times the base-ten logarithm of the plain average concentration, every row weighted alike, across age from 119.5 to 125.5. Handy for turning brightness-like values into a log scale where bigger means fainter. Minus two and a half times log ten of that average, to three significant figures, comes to -3.36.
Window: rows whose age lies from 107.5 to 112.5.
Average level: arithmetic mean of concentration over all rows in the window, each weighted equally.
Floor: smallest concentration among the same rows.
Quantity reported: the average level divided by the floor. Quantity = 1.06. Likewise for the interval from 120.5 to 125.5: 1.05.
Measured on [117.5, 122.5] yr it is 1.03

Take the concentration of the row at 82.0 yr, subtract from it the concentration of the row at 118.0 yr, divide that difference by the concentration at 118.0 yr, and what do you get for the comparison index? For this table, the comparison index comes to 0.07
